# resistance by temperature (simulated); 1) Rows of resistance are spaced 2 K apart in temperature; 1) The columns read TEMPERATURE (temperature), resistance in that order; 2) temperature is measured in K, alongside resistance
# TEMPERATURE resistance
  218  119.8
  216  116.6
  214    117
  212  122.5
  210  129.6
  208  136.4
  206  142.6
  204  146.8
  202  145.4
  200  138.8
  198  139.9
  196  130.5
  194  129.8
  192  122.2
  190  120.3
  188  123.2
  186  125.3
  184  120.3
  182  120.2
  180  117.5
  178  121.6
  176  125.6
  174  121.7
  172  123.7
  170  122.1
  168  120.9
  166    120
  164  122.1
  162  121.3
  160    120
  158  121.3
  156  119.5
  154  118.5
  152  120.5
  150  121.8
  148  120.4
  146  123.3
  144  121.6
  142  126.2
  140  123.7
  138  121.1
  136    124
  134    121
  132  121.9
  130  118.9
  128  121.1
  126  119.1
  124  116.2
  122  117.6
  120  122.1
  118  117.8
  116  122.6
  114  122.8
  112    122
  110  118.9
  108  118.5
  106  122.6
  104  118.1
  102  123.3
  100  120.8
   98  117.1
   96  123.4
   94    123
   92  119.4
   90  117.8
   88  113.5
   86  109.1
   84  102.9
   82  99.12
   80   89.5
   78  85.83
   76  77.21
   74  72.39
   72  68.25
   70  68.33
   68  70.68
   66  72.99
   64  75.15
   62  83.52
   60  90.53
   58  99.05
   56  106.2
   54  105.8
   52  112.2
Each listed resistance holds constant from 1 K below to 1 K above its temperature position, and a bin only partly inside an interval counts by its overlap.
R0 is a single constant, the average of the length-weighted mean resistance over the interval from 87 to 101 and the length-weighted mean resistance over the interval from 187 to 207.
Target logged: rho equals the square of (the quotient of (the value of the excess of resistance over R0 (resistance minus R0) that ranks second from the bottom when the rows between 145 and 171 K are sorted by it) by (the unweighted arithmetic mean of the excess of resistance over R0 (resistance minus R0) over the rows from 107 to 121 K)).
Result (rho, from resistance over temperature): 1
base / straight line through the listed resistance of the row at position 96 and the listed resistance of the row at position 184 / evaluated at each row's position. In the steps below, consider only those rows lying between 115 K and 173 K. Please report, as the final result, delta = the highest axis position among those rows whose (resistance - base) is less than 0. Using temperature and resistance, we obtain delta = 166 K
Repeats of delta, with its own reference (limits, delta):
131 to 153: 152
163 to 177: 166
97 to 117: 116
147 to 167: 166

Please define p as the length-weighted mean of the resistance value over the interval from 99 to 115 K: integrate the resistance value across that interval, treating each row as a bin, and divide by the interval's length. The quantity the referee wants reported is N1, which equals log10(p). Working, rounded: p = 121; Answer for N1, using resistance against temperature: 2.08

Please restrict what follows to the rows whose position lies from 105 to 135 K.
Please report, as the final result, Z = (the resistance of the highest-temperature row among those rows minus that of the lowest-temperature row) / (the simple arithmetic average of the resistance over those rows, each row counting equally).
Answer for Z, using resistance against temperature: -0.01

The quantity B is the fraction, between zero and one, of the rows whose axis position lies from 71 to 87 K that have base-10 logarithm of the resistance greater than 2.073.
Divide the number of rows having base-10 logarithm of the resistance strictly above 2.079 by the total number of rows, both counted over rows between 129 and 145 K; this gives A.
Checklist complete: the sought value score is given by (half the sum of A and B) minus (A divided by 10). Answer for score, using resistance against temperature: 0.35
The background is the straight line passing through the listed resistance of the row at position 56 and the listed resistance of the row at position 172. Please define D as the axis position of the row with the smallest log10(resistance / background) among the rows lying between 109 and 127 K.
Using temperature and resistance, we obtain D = 124 K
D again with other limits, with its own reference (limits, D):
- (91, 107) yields 98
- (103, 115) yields 108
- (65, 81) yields 72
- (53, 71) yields 70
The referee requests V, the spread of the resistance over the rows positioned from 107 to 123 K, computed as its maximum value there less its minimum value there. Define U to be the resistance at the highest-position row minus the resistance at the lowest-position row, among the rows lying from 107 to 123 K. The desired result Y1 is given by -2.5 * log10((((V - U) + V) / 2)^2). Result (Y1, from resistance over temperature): -3.8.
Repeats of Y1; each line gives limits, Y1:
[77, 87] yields -5.3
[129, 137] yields -2.0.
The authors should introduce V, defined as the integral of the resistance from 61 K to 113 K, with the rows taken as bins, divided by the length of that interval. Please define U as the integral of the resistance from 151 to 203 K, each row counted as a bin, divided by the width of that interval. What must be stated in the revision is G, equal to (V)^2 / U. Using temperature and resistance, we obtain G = 83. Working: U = 124.3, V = 101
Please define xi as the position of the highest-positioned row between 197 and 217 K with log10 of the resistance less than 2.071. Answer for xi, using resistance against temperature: 216 K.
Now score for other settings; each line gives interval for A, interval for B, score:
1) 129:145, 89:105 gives 0.66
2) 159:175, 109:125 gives 0.71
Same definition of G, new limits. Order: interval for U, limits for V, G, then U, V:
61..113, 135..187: 146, 101.3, 122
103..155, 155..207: 132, 120.9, 126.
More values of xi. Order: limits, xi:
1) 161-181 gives 180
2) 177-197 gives 180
